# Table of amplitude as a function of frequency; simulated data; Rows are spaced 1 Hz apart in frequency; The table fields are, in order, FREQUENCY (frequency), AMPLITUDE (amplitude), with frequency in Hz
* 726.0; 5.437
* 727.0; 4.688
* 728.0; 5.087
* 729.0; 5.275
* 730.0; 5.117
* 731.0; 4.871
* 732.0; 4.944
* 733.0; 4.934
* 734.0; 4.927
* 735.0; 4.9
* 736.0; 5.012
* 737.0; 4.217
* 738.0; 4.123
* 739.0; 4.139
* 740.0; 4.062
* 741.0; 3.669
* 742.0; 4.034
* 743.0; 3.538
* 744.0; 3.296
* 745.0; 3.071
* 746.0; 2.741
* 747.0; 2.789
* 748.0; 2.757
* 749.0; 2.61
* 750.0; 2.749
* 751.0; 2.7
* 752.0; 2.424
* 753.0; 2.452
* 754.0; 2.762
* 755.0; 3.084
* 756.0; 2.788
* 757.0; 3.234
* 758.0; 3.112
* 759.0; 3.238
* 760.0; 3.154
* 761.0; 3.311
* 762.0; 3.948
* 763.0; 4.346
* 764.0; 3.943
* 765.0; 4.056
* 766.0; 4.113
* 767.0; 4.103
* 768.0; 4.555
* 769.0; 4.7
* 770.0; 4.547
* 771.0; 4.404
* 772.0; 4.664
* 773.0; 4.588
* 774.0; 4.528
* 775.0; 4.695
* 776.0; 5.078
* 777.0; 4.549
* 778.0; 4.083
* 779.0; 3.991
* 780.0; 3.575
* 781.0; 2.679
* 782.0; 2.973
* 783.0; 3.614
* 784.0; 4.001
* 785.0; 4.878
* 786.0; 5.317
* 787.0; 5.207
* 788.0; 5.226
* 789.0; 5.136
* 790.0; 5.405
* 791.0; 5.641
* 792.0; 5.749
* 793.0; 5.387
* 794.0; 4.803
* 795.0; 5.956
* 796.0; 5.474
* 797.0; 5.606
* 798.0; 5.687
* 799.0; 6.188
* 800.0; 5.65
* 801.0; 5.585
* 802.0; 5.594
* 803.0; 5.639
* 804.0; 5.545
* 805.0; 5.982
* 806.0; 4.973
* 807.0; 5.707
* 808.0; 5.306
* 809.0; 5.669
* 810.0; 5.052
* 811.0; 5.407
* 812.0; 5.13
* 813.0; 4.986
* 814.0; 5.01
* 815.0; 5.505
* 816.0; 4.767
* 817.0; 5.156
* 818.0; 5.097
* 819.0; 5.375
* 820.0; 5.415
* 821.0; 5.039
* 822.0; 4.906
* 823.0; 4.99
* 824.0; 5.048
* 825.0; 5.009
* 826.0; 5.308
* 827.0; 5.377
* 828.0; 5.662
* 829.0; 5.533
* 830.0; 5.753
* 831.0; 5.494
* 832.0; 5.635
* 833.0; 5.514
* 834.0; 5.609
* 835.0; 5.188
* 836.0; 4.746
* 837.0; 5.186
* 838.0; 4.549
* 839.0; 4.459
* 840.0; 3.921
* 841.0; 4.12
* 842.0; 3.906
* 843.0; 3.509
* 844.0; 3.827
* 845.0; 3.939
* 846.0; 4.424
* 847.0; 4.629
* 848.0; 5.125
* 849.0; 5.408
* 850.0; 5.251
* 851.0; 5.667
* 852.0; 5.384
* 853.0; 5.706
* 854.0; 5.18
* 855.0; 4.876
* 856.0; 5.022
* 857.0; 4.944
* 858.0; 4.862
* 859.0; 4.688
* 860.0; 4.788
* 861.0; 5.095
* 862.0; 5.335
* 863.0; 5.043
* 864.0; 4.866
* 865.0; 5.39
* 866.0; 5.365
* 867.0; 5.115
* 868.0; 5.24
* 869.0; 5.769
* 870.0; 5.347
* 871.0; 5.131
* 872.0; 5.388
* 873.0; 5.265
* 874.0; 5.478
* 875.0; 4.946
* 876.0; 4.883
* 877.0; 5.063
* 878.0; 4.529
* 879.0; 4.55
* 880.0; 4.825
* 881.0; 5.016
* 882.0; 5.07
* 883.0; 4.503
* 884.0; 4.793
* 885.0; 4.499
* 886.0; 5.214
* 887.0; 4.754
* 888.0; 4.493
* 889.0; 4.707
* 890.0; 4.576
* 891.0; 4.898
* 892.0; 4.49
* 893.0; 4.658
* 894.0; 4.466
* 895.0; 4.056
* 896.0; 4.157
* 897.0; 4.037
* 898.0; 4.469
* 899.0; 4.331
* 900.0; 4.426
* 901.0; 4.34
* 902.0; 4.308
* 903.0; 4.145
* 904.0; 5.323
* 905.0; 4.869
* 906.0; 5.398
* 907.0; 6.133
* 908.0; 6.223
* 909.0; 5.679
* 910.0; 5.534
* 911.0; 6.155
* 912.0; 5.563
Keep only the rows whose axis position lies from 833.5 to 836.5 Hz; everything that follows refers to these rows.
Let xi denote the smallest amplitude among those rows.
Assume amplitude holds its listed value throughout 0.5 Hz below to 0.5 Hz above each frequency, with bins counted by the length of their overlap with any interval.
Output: 4.746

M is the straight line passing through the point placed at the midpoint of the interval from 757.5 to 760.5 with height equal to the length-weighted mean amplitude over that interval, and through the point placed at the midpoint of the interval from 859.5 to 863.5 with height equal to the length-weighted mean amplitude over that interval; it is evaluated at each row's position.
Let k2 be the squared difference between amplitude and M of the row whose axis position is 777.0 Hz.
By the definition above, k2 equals 1.1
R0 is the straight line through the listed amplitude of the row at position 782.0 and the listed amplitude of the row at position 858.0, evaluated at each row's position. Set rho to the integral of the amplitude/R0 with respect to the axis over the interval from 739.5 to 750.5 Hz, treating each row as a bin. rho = 17.3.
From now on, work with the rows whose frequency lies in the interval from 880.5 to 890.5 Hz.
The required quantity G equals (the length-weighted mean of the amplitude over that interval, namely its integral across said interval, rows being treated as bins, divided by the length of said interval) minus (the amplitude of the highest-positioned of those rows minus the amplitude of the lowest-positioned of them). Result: 5.2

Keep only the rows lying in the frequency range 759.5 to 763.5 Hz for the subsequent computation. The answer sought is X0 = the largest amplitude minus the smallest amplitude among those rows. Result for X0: 1.19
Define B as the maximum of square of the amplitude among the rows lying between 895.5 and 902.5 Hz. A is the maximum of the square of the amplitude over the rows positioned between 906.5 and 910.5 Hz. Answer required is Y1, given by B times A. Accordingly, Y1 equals 773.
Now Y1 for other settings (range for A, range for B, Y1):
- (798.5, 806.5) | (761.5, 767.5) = 723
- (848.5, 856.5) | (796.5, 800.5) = 1247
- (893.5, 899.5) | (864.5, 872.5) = 665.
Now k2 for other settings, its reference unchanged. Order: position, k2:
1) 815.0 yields 1.7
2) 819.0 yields 1.2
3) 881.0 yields 0.2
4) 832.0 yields 1.2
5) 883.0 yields 0.9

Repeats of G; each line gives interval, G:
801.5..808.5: 5.8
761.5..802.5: 3.1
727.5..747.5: 6.5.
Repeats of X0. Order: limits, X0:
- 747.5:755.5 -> 0.66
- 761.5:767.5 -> 0.40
